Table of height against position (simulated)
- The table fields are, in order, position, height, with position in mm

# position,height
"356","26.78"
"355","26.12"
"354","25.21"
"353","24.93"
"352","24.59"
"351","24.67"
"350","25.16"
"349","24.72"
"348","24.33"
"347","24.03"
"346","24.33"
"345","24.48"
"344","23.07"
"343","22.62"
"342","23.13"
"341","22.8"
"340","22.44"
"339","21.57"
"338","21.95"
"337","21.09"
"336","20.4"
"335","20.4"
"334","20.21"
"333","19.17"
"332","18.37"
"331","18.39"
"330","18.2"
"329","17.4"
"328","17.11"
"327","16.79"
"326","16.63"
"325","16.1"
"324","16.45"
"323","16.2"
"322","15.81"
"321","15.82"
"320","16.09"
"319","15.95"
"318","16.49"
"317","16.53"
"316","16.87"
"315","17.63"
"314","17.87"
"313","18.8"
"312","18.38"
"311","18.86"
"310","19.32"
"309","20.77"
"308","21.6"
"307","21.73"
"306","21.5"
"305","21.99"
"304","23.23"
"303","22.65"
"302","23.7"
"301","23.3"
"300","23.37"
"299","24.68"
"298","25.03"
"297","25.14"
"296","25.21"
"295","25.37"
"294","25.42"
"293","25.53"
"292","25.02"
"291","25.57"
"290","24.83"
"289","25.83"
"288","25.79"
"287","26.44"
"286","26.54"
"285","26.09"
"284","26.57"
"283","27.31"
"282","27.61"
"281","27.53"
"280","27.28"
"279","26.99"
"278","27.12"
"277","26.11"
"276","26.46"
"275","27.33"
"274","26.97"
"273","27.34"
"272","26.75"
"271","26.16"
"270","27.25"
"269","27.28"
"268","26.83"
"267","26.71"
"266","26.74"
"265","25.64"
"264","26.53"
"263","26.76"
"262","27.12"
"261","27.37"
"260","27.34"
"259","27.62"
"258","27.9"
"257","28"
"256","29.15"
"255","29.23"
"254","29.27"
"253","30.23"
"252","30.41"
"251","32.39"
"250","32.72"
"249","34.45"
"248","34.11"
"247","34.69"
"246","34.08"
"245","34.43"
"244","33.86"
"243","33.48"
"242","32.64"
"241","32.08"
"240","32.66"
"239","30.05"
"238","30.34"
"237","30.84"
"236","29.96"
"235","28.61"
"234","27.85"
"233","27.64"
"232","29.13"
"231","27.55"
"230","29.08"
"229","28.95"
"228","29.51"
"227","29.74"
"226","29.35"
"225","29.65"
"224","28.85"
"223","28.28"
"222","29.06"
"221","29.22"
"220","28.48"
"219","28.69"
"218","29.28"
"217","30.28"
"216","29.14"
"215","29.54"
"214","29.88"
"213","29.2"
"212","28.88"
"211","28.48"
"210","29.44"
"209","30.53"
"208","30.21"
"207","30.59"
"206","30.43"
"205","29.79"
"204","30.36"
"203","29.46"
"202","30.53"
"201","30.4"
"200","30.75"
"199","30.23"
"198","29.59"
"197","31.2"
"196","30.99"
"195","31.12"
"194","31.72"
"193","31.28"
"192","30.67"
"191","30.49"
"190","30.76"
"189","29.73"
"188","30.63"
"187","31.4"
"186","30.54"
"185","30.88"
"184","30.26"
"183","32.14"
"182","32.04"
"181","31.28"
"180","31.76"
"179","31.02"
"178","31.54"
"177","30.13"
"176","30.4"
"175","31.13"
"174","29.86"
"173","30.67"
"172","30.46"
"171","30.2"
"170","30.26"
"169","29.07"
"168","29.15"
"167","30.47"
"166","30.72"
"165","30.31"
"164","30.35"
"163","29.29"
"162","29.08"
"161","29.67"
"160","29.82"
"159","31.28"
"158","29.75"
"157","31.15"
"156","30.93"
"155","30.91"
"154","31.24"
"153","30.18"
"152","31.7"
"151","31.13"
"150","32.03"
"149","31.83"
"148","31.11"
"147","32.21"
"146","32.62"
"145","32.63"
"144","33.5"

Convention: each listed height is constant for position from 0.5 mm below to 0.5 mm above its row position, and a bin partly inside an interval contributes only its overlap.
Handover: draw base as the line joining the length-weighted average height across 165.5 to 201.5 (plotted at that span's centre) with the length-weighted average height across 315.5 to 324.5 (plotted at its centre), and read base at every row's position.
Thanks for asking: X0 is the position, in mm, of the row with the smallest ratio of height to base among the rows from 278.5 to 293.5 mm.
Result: 290 mm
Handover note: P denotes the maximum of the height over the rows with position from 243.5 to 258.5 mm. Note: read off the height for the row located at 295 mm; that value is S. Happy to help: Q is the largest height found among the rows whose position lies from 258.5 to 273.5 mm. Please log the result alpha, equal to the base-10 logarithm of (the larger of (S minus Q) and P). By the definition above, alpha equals 1.54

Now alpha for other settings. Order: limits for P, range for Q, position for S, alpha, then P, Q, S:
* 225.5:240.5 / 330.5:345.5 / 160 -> 1.51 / 32.66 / 24.48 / 29.82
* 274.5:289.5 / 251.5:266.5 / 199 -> 1.44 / 27.61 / 30.41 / 30.23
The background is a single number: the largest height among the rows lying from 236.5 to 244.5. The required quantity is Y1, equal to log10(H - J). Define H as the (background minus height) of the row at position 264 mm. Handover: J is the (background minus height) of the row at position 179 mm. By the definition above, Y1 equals 0.65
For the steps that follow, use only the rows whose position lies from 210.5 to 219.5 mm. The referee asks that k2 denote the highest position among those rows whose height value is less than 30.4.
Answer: 219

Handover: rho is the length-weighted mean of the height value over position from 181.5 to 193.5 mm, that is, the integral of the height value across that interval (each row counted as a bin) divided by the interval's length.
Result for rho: 30.9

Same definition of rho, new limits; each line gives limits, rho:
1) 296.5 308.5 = 23.2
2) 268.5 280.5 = 26.9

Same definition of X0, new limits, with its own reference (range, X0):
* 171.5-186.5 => 174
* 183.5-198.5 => 189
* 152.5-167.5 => 162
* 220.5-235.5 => 223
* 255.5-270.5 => 265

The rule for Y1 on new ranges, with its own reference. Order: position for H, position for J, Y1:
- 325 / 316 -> -0.11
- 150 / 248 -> 0.32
